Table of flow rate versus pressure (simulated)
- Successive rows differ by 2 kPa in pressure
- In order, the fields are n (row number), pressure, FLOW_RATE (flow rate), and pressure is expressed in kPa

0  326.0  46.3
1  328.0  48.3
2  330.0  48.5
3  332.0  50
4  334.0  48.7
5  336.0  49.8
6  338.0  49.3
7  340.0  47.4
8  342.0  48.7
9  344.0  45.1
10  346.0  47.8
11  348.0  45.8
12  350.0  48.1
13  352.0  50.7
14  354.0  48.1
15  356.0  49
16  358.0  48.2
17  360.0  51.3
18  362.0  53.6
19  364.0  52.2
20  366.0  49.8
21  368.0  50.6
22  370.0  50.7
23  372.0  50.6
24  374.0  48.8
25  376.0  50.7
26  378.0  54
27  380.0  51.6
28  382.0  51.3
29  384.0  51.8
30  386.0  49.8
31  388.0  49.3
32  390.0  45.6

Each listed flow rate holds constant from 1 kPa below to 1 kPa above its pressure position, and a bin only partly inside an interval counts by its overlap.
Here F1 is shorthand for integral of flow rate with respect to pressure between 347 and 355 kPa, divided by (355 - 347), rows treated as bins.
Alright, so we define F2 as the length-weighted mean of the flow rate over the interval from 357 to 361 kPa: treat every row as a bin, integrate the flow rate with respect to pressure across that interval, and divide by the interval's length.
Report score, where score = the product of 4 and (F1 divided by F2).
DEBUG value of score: 3.87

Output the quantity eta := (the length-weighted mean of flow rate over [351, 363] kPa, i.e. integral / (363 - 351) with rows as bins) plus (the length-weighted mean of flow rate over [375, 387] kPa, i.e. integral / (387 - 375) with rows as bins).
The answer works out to 102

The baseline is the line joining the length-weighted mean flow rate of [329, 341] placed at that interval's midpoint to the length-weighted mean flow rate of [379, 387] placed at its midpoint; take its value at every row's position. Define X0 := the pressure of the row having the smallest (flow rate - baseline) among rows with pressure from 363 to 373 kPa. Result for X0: 366.0 kPa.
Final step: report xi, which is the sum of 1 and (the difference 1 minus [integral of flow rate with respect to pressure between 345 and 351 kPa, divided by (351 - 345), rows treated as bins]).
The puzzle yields -45.2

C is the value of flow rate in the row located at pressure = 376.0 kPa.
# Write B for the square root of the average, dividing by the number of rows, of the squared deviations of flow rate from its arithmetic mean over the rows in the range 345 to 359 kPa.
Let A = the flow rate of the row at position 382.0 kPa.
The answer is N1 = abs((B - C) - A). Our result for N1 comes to 101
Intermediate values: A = 51.3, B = 1.4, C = 50.7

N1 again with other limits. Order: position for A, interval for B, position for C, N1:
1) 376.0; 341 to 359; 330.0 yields 98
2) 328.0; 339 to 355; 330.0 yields 95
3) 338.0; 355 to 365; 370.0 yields 98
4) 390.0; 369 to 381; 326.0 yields 90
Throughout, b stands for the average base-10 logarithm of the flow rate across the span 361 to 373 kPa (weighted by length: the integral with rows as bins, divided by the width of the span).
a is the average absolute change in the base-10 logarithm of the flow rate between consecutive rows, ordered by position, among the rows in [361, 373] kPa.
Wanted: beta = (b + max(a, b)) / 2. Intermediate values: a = 0.008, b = 1.71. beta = 1.71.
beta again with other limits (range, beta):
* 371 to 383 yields 1.71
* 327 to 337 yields 1.69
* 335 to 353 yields 1.68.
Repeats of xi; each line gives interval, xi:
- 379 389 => -48.8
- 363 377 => -48.5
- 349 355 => -47.0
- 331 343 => -47.0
